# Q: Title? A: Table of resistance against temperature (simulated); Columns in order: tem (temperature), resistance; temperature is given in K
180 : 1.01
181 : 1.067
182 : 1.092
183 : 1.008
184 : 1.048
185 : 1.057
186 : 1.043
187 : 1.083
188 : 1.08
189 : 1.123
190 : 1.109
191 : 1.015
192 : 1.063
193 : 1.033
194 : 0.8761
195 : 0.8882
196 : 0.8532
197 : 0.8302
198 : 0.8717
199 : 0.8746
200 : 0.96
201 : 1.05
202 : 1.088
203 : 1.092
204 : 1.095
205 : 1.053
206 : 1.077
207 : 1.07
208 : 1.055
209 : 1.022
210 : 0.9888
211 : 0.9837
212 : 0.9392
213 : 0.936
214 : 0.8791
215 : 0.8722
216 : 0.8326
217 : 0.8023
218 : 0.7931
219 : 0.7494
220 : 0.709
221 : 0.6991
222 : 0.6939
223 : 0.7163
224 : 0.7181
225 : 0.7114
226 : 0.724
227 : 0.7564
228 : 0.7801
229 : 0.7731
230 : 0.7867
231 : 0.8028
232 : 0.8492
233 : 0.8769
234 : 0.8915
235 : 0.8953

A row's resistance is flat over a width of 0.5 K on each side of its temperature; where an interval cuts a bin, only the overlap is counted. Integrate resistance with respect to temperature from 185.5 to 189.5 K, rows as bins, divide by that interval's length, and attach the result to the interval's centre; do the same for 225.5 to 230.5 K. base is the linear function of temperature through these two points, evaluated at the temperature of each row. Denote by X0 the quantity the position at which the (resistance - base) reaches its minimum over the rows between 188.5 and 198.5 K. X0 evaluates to 197 K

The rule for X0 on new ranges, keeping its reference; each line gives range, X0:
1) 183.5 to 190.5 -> 184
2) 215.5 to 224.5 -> 221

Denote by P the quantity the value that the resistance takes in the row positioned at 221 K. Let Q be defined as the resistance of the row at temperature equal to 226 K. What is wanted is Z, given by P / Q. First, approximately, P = 0.6991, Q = 0.724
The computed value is 0.97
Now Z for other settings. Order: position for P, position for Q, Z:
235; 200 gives 0.93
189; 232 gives 1.32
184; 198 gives 1.20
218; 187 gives 0.73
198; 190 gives 0.79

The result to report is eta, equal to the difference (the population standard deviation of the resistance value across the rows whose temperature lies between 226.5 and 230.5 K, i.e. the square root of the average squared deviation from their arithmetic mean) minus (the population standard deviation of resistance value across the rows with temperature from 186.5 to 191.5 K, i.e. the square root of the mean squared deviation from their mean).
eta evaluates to -0.026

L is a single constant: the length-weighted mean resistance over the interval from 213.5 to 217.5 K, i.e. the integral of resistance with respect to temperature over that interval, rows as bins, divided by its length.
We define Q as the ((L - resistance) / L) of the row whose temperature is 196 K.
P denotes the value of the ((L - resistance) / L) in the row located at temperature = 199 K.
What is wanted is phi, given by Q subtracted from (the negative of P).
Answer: 0.04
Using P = -0.03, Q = -0.01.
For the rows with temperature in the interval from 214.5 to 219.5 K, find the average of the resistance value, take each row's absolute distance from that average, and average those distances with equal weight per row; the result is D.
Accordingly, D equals 0.03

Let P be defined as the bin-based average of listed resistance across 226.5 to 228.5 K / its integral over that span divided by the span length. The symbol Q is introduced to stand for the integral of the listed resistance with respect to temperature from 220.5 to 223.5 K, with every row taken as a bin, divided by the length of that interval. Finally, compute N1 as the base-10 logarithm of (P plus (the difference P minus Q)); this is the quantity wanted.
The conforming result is -0.08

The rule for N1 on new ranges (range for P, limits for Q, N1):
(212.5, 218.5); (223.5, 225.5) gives 0.00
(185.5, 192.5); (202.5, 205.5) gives 0.03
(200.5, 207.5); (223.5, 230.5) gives 0.15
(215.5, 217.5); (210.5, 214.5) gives -0.15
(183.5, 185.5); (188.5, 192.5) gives 0.01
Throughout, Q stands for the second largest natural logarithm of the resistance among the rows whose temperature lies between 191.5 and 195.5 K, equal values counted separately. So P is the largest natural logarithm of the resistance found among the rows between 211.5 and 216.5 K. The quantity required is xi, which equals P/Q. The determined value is -2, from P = -0.06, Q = 0.03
